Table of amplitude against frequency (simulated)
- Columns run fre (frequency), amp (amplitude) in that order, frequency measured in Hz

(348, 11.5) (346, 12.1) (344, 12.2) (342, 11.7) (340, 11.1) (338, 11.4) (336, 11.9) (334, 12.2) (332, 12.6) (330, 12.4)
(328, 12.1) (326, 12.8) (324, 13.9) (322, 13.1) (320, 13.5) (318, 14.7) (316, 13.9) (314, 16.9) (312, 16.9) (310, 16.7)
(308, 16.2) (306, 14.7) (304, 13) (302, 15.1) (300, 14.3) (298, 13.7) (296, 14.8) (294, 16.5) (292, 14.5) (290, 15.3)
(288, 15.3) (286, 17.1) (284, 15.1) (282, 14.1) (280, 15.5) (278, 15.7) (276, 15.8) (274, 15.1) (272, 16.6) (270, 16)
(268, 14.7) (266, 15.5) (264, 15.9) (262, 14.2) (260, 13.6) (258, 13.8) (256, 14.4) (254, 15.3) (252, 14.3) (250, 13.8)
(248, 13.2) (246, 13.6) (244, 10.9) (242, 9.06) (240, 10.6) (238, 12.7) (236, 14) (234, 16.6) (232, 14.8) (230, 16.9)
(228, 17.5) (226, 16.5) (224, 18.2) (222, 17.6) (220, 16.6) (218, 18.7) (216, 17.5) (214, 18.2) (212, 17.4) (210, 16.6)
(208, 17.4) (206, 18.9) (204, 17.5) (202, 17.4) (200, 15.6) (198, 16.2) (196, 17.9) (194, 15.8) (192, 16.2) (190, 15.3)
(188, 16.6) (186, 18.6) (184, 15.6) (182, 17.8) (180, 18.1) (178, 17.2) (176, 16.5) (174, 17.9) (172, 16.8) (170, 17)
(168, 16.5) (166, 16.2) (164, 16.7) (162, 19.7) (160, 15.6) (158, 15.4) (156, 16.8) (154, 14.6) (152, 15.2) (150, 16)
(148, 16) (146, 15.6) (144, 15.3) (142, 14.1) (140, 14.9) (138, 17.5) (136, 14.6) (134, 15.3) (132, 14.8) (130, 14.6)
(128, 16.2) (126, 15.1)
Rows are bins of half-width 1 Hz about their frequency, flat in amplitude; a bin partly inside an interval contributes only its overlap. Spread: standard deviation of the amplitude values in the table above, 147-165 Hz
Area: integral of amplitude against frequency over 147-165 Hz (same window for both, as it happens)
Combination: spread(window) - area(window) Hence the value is -291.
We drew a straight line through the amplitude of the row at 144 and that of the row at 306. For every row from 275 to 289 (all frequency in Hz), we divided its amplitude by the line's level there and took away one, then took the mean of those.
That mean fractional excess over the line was 0.049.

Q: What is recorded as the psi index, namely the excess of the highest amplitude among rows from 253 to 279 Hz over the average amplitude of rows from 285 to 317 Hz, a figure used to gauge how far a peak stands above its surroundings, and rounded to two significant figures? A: 1.3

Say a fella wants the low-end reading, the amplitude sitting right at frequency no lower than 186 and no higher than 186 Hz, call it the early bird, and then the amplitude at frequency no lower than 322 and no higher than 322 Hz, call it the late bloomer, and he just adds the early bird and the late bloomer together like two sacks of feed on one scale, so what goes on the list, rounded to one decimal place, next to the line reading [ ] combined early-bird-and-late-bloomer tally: 31.7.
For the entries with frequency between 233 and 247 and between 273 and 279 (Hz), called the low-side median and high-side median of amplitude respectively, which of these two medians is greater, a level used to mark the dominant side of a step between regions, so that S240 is 15.7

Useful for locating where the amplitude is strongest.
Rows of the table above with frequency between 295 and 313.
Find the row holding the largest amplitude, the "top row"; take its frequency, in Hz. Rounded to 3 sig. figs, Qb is 312 Hz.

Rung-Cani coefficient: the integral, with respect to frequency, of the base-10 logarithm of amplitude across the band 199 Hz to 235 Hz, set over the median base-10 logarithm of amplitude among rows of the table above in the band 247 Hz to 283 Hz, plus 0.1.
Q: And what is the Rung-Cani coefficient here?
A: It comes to 38.0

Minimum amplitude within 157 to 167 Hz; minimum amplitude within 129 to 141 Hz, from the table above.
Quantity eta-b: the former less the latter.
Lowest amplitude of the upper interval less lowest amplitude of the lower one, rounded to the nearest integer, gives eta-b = 1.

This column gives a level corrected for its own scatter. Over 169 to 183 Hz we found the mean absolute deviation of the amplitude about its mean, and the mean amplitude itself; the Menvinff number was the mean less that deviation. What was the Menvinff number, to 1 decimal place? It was 16.8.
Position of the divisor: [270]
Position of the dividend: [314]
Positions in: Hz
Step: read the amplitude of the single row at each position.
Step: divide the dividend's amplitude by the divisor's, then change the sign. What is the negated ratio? -1.06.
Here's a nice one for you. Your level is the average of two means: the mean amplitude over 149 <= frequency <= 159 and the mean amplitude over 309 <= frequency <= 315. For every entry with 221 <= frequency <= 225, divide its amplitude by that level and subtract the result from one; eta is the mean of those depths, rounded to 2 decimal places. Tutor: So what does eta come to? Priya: -0.10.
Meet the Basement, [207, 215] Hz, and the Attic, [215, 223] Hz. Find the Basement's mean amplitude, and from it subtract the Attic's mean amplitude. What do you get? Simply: -0.2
